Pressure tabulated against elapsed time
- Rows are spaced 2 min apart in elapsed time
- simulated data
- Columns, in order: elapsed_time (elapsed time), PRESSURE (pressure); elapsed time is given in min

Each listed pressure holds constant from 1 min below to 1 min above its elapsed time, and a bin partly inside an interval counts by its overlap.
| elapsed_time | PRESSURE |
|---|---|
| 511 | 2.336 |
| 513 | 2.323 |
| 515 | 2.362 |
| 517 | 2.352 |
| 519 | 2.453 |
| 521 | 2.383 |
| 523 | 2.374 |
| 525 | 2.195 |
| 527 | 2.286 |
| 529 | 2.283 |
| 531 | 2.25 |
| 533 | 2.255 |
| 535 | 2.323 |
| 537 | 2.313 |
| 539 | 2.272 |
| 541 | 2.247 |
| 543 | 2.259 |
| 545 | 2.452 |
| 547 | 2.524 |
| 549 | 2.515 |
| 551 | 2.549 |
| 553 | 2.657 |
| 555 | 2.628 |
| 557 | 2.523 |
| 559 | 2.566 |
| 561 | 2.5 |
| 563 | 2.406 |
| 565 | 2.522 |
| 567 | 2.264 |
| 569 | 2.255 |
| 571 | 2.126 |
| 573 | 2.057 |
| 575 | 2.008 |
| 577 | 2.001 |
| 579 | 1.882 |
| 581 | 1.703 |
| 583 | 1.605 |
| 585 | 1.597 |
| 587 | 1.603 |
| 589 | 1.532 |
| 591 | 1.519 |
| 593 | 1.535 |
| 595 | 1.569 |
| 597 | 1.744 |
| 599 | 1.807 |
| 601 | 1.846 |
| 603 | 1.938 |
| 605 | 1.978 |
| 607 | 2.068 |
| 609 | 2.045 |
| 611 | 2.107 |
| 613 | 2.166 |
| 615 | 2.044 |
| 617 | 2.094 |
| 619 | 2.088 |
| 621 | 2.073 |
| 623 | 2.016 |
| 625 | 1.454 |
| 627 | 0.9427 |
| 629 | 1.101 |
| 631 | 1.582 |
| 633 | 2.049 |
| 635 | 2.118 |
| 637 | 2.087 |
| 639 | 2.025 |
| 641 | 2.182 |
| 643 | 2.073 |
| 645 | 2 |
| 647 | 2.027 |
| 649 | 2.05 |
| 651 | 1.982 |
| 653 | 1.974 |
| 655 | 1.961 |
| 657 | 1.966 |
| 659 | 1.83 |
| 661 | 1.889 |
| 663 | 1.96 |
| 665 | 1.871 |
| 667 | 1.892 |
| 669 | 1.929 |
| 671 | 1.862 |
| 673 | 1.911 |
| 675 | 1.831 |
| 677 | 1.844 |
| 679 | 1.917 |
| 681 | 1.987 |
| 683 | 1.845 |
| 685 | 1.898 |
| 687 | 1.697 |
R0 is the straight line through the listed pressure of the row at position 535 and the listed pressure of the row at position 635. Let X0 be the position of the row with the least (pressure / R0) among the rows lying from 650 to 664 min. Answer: 659 min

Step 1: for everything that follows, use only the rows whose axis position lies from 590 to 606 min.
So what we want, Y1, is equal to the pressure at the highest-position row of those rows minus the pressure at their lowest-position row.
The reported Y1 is 0.5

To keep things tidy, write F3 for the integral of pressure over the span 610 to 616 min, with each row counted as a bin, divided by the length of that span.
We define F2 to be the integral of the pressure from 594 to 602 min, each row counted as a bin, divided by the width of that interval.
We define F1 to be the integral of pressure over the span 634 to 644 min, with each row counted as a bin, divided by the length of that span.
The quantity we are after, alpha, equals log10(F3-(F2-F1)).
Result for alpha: 0.39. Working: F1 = 2.10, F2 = 1.7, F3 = 2.1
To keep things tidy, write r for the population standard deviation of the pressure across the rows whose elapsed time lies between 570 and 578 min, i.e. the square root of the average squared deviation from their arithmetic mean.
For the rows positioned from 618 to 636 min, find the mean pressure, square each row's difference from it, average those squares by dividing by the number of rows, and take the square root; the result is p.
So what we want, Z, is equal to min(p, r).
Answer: 0.050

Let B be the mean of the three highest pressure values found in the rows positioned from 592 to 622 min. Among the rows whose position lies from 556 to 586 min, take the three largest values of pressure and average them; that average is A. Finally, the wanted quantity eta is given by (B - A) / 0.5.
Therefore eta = -0.8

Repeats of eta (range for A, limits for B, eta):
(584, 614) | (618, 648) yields 0.0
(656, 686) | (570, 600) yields 0.2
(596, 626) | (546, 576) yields 1.0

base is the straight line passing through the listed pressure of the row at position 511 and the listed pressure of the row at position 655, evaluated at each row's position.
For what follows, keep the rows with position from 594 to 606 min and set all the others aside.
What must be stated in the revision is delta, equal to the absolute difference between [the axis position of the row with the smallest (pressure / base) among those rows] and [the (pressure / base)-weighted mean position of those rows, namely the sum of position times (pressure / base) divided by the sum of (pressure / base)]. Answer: 5.3 min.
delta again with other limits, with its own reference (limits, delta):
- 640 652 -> 5.1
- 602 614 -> 5.1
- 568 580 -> 5.2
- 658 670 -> 5.1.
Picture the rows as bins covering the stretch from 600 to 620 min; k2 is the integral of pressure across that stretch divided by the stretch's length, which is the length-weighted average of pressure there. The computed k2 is 2.04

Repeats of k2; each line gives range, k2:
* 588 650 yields 1.87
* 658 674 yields 1.89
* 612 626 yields 1.99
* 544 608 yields 2.08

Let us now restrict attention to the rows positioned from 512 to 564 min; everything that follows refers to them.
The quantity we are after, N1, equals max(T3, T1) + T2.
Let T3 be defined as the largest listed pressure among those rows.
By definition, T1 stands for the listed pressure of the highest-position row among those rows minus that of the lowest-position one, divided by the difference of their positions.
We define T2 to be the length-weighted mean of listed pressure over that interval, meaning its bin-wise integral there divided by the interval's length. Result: 5.1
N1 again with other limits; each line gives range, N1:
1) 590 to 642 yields 4.0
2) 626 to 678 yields 4.1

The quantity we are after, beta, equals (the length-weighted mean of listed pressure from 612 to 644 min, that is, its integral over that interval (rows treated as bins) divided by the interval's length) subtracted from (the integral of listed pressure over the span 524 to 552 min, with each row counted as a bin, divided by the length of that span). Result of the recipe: 0.46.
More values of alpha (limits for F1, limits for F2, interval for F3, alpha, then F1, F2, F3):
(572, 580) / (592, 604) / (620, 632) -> 0.25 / 1.99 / 1.7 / 1.5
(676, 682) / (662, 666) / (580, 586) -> 0.21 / 1.92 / 1.9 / 1.6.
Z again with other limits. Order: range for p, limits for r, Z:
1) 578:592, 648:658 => 0.032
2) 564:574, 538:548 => 0.115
